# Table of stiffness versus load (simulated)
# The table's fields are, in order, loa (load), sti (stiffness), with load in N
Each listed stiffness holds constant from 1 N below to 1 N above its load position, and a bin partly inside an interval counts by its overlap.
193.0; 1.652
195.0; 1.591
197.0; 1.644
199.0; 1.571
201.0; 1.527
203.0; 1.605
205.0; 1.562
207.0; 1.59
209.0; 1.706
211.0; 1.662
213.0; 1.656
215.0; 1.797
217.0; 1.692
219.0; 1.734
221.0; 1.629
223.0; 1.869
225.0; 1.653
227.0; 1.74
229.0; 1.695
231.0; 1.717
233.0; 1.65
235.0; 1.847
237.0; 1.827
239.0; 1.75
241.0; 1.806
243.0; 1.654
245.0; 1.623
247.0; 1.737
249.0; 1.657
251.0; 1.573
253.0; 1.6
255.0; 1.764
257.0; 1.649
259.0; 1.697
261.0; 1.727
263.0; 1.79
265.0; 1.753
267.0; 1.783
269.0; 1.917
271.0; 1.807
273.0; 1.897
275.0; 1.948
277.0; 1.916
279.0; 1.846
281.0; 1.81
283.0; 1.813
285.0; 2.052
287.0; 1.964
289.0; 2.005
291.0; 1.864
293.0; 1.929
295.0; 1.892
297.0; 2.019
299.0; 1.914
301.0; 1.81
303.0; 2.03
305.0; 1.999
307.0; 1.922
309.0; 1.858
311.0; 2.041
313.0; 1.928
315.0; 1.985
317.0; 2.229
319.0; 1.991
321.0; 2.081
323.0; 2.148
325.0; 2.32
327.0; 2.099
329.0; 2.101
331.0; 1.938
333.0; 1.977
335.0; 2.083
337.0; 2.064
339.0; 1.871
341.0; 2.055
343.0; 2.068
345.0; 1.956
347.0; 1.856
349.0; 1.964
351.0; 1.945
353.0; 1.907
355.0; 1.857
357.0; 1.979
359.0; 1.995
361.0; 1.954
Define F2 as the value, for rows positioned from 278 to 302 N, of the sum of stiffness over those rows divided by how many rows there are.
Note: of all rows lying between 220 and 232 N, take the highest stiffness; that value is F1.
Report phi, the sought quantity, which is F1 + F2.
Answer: 3.78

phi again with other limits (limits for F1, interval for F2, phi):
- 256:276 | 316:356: 3.97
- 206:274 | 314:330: 4.04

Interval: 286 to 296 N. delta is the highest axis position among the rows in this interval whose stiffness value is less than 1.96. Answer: 295.0 N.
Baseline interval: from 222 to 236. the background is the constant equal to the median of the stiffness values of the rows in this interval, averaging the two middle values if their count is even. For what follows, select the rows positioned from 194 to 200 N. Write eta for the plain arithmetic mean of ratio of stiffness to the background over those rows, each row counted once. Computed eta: 0.93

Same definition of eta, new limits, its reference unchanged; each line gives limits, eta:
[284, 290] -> 1.17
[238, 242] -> 1.04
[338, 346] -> 1.16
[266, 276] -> 1.09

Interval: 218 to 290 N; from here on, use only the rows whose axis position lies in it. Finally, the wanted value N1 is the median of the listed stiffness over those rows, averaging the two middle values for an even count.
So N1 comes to 1.76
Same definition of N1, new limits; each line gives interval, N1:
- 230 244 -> 1.75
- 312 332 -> 2.09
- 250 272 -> 1.75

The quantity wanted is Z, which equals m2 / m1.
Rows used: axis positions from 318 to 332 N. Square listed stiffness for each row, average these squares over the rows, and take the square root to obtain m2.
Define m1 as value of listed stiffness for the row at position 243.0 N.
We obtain 1.27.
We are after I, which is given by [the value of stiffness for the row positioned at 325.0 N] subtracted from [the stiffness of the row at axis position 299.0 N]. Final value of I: -0.41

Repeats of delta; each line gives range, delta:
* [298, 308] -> 307.0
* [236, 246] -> 245.0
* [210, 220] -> 219.0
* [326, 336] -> 331.0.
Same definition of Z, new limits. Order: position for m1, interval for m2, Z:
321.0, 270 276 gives 0.91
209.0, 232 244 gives 1.03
